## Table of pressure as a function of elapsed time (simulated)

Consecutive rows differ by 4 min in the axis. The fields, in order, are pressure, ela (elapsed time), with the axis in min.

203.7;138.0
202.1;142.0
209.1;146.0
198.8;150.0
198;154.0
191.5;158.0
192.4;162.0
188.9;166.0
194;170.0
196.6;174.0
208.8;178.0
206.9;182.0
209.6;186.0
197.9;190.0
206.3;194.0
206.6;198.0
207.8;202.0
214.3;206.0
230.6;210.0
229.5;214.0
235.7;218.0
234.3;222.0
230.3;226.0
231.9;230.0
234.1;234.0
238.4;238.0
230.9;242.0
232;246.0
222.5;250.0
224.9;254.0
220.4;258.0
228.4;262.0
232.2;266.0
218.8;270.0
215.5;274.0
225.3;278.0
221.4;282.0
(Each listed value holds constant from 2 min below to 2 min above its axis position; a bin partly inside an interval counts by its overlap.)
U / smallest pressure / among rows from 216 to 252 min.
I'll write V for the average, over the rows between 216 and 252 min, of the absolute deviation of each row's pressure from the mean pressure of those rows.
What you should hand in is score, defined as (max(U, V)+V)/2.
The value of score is 112.8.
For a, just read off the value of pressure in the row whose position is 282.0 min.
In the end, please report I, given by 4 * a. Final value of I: 886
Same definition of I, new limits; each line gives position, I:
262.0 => 914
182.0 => 828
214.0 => 918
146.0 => 836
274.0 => 862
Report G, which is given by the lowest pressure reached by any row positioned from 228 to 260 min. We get 220.4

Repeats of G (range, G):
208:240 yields 229.5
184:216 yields 197.9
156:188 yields 188.9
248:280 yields 215.5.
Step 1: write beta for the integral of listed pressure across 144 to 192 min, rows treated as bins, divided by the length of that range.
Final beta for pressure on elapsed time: 199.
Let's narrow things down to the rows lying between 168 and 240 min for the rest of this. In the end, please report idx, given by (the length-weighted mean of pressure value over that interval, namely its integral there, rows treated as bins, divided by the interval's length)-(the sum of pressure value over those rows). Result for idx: -3696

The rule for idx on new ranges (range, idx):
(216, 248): -1634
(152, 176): -968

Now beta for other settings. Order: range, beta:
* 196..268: 227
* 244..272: 226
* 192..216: 216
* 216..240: 234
